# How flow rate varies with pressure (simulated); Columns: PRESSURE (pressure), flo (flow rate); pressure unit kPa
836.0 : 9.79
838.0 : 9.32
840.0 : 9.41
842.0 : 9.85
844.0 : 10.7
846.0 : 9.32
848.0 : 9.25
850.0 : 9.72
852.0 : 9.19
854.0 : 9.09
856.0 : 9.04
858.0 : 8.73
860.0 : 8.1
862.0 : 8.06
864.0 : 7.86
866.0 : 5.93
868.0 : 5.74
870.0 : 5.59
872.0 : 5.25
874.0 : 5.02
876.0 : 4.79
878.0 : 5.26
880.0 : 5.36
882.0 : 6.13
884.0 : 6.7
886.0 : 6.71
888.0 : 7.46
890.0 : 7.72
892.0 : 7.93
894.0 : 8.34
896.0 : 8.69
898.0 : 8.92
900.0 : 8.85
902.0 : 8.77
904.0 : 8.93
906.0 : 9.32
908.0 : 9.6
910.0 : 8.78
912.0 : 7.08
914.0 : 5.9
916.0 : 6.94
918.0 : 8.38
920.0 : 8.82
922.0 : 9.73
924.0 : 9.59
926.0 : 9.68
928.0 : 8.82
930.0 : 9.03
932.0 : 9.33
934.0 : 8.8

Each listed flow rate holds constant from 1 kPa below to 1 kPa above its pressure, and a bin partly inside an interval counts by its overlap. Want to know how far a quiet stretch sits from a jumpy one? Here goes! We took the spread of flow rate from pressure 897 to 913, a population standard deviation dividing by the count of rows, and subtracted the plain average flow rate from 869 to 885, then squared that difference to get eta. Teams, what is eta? 23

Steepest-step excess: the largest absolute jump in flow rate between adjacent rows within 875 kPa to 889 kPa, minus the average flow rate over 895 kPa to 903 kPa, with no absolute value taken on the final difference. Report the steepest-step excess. -8.0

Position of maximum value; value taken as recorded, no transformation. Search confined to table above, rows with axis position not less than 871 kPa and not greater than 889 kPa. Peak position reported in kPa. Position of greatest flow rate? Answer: 888.0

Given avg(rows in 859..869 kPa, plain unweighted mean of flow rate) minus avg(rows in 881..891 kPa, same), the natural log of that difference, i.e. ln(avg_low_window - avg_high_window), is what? -1.6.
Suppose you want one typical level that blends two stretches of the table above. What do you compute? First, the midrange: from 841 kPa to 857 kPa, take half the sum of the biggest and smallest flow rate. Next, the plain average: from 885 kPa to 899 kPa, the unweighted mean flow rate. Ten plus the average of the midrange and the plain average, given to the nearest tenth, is 18.9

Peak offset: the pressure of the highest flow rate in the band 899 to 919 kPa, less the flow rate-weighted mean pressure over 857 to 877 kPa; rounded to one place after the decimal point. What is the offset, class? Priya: 42.2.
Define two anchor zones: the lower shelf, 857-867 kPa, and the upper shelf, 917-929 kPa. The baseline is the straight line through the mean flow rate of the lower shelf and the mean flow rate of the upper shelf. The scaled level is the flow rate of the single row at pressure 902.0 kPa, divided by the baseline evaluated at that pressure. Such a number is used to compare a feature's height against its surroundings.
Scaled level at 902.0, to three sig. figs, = 1.01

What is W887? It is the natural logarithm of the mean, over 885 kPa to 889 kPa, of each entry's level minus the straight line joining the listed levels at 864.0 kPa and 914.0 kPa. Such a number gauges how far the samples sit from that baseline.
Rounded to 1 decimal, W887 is -2.1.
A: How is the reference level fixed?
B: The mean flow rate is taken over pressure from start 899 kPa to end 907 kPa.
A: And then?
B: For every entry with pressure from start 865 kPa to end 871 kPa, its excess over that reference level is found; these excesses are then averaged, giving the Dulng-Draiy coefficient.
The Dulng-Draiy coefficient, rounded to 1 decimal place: -3.2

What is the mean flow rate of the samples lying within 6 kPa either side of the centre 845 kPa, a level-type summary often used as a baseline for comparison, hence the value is 9.7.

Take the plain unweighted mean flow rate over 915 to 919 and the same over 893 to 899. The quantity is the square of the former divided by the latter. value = 7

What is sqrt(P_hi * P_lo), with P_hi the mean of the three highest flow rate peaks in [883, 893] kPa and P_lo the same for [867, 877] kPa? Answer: 6.52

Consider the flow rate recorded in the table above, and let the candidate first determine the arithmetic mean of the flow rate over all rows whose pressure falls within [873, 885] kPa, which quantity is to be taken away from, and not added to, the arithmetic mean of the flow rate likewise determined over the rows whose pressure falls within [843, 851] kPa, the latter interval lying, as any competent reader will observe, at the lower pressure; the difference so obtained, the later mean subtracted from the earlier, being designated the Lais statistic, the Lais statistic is 4.2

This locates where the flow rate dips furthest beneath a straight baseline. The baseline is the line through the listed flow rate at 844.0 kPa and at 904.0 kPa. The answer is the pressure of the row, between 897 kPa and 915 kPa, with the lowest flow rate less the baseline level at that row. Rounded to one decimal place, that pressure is 914.0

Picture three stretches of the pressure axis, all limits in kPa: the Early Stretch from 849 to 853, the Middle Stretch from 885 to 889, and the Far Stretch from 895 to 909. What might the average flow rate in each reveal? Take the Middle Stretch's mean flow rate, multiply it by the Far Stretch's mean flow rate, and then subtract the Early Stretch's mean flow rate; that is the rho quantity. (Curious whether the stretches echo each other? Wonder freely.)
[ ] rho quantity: 54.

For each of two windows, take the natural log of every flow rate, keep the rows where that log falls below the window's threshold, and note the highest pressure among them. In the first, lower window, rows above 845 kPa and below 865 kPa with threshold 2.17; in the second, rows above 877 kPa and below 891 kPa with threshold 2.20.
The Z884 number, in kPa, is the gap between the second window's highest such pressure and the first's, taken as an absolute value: 26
